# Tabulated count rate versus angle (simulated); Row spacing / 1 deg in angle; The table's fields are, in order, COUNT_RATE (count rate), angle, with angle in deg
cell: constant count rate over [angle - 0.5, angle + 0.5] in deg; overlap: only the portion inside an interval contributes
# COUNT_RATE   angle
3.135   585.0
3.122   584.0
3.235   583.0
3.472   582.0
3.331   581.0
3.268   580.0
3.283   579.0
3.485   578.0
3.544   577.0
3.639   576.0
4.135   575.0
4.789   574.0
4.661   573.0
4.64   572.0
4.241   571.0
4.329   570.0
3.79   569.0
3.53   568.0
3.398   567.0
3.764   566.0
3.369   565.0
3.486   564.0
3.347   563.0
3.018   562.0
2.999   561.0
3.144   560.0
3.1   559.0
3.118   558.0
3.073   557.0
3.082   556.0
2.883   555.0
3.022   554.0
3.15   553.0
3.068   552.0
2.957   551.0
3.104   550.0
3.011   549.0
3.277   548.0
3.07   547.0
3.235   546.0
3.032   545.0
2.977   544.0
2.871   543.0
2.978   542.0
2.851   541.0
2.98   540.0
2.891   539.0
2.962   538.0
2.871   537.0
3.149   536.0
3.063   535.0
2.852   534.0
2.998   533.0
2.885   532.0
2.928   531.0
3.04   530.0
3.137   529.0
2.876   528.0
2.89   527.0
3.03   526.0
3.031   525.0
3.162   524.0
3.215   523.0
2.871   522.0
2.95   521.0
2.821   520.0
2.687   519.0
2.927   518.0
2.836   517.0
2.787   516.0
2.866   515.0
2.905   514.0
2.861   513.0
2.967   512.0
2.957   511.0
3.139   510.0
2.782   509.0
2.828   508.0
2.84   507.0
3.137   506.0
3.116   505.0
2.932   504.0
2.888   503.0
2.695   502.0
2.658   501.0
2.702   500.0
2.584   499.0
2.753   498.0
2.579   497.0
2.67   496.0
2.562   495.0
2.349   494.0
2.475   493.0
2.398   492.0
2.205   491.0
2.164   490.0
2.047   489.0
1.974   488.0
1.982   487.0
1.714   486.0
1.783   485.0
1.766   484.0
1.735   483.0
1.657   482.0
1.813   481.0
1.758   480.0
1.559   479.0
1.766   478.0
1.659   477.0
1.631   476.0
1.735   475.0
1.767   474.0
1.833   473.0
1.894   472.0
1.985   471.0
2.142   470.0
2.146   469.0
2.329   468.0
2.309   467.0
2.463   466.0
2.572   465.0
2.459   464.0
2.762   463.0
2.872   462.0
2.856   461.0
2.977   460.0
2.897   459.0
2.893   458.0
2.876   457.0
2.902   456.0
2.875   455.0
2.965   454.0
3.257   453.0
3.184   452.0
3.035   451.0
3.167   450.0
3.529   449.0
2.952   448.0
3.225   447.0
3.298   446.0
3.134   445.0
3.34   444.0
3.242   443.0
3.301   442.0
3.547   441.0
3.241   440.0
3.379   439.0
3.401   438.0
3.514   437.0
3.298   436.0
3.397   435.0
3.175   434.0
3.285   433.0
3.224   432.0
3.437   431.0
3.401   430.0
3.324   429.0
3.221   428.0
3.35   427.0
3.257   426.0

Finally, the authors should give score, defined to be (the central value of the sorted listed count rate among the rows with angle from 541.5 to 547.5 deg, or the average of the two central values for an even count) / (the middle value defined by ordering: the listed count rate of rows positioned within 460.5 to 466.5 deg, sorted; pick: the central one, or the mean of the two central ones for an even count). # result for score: 1.1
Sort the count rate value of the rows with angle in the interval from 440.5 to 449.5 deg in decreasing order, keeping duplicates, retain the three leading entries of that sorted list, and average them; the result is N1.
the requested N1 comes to 3.5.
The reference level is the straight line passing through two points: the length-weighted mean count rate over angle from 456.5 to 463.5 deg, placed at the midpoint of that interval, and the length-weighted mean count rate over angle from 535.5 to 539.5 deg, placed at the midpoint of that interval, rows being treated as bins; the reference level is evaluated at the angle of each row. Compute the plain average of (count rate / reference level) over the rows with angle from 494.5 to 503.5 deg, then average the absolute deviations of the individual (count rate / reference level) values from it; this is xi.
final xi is 0.025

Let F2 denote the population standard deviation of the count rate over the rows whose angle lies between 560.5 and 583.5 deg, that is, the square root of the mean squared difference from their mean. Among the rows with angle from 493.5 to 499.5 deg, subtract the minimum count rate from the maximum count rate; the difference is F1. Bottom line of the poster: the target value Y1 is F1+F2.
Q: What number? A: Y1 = 0.9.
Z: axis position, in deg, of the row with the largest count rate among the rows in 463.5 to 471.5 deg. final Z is 465.0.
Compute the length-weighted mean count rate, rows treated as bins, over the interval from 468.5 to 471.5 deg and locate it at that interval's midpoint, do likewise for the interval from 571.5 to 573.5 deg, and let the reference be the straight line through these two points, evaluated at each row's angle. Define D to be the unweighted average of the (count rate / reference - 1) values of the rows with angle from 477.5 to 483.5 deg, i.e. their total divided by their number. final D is -0.27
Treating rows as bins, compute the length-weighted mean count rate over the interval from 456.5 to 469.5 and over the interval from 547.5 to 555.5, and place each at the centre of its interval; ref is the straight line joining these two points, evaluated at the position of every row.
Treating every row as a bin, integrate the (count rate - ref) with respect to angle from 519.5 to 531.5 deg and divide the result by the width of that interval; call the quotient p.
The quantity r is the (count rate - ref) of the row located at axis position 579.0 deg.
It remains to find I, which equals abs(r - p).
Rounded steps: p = 0.06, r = 0.1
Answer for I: 0.0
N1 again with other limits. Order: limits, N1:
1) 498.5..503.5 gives 2.8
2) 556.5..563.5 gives 3.2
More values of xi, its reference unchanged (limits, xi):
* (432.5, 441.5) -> 0.034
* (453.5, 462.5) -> 0.011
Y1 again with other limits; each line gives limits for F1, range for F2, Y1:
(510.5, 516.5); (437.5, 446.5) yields 0.3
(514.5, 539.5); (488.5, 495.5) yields 0.7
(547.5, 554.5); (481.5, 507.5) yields 0.8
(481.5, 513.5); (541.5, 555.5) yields 1.6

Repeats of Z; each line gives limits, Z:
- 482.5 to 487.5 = 487.0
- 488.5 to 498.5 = 498.0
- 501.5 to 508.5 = 506.0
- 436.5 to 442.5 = 441.0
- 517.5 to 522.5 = 521.0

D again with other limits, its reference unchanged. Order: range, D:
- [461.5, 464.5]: 0.41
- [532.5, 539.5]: -0.21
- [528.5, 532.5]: -0.17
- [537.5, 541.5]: -0.24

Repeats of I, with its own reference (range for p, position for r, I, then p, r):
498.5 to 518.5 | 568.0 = 0.4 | 0.01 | 0.4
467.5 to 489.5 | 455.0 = 1.1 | -0.87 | 0.3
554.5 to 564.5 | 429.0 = 0.8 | 0.03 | 0.8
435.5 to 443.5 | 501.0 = 1.0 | 0.83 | -0.2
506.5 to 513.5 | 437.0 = 0.9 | 0.04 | 1.0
